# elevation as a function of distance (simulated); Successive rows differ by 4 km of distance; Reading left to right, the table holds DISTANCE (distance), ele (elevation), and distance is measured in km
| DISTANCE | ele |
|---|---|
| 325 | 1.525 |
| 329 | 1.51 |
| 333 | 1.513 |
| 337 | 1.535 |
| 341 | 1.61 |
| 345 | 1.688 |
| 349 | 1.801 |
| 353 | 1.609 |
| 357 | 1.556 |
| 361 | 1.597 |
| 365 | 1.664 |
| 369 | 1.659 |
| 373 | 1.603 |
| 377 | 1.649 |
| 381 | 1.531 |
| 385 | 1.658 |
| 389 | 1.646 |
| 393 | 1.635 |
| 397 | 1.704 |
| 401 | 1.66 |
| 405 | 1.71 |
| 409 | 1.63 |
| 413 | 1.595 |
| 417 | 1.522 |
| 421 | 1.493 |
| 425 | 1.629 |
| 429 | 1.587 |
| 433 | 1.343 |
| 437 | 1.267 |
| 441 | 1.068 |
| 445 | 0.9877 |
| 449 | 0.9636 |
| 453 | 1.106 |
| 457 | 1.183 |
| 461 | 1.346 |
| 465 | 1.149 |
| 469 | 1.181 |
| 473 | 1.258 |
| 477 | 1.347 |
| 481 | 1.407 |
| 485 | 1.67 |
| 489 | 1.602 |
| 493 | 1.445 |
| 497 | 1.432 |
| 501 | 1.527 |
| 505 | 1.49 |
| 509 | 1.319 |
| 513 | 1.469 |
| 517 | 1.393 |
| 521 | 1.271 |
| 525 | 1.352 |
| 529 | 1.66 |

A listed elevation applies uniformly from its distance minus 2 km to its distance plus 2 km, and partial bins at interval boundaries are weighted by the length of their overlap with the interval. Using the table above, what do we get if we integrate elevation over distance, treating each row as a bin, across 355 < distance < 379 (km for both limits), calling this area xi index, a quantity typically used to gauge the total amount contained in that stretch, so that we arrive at 39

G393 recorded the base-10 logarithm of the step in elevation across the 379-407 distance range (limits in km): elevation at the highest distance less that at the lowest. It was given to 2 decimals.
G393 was -0.75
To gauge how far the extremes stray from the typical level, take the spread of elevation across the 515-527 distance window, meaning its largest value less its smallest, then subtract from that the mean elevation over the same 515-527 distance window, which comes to -1.22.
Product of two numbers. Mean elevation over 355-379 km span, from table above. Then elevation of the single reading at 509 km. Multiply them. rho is 2.14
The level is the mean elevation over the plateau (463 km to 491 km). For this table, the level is 1.37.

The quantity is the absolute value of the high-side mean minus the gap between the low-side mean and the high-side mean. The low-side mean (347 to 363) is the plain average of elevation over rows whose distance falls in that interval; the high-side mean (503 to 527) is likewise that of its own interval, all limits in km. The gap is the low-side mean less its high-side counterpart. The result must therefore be 1.12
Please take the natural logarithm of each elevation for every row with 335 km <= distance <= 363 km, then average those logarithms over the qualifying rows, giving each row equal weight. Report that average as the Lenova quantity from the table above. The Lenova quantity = 0.49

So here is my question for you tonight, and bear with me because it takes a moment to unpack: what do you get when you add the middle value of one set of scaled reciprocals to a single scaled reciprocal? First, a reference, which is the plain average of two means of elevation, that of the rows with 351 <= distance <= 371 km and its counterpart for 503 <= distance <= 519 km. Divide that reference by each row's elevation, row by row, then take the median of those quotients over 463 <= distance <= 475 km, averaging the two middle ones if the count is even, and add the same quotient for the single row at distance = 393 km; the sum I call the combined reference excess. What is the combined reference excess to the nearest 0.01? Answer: 2.21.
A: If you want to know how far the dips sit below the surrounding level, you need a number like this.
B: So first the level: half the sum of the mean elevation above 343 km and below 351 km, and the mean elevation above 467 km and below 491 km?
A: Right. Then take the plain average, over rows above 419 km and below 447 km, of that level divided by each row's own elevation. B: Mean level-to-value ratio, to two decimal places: 1.22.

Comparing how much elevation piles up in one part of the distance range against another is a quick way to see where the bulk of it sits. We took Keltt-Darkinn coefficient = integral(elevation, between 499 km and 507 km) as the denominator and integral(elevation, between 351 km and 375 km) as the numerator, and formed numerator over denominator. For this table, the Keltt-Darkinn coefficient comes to 3.21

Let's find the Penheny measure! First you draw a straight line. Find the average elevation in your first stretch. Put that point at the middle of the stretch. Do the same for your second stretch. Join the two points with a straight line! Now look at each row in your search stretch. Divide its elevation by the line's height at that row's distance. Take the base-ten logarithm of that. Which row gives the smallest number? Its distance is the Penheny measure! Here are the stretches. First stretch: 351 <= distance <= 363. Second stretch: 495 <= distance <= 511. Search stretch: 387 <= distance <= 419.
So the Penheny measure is 417 km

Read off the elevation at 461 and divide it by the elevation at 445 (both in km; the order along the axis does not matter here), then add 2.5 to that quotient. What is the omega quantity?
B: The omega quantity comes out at 3.86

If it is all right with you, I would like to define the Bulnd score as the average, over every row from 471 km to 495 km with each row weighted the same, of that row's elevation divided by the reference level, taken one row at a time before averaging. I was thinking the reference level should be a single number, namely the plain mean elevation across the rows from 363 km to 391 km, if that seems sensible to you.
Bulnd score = 0.89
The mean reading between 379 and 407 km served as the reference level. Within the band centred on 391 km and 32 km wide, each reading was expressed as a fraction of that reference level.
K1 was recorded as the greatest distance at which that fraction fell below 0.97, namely 381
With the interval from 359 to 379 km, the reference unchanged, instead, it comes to 361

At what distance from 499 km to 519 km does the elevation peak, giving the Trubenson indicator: 501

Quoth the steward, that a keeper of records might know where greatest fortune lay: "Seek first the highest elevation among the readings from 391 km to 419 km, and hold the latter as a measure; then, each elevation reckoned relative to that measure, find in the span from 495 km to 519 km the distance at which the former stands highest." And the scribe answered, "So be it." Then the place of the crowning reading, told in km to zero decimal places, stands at 501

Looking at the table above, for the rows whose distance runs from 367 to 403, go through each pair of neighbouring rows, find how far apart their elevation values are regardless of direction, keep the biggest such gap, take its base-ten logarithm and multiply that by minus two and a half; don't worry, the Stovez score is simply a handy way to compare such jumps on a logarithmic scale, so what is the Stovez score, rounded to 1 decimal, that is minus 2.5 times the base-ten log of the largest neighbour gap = 2.2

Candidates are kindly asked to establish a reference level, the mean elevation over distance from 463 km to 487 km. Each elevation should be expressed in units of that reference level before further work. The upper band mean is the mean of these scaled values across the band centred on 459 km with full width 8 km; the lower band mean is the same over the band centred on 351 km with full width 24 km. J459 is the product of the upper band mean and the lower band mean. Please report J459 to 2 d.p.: 1.17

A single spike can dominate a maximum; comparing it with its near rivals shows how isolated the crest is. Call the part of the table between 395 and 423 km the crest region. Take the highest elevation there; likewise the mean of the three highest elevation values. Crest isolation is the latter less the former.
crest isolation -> -0.019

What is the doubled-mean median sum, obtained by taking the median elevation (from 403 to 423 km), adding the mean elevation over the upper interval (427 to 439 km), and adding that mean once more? 4.39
